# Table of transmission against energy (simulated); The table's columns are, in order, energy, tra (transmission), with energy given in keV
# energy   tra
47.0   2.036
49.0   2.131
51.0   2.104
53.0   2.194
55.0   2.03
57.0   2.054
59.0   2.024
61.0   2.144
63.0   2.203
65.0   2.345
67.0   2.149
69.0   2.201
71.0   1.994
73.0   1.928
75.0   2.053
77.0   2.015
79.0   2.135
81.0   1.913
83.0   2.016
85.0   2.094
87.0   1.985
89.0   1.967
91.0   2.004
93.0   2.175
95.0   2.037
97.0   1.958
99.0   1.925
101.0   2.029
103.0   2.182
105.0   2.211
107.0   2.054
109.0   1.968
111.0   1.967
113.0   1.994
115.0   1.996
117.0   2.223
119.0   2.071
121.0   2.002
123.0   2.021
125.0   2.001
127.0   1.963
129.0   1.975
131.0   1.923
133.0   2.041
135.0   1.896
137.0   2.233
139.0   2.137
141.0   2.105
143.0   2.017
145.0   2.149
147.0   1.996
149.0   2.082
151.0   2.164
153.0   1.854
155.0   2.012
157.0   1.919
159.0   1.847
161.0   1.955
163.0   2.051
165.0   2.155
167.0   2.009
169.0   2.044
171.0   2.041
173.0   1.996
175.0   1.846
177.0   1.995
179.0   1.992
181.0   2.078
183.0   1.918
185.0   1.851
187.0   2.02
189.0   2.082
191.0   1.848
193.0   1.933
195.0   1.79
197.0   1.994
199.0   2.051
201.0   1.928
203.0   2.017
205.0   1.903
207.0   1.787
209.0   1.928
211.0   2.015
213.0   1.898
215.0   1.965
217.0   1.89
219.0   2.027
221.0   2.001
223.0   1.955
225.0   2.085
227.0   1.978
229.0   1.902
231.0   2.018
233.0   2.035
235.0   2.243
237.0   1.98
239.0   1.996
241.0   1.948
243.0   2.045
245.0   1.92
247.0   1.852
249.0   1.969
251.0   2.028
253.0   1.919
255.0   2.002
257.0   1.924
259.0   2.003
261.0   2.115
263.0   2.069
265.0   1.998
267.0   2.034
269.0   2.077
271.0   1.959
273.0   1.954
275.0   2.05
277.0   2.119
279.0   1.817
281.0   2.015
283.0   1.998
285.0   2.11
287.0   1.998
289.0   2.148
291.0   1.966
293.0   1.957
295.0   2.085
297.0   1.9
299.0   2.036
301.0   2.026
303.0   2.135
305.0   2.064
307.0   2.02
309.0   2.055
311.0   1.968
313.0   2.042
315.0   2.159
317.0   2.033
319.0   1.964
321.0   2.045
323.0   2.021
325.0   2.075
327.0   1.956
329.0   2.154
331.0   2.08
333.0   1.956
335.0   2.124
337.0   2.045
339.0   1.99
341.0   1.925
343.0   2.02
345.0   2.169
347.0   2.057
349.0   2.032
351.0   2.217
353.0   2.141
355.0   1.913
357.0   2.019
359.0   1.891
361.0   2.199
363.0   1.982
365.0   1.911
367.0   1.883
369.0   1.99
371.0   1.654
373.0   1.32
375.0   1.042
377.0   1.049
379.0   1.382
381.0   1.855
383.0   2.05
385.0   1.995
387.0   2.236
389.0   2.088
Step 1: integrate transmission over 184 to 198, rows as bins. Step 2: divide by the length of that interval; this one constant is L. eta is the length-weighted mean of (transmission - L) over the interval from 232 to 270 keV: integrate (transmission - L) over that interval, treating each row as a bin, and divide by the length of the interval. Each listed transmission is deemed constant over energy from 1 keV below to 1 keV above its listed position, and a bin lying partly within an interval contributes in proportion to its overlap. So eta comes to 0.077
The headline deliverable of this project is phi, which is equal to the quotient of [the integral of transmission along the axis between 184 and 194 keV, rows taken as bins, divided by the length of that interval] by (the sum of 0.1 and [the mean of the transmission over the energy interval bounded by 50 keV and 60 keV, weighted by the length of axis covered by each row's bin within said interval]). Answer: 0.89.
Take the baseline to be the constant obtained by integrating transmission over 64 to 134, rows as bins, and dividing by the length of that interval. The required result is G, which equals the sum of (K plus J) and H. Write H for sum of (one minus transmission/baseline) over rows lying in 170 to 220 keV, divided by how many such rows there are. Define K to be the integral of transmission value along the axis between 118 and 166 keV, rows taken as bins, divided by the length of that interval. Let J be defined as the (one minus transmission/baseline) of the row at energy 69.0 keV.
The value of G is 1.99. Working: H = 0.045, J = -0.077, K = 2.02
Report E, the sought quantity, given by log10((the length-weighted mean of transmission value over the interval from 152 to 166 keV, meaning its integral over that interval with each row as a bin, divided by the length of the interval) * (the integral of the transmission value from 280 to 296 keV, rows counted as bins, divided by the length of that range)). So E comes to 0.603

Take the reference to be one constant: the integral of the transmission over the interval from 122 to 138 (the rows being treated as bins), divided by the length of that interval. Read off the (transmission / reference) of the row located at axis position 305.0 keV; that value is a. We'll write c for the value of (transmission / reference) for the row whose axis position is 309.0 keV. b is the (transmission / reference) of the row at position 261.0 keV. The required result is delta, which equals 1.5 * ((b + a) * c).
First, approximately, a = 1.03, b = 1.05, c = 1.02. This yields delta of 3.2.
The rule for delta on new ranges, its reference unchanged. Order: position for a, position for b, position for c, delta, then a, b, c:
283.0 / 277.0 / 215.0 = 3.0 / 1.00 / 1.06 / 0.98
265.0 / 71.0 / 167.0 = 3.0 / 1.00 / 0.99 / 1.00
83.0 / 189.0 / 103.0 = 3.3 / 1.00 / 1.04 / 1.09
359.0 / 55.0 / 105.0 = 3.2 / 0.94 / 1.01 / 1.10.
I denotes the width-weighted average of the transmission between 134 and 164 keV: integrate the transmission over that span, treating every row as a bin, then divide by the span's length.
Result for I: 2.028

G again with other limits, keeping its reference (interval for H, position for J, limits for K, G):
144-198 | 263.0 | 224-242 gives 2.04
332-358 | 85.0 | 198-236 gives 1.95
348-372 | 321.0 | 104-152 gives 2.08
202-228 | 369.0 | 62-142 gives 2.12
